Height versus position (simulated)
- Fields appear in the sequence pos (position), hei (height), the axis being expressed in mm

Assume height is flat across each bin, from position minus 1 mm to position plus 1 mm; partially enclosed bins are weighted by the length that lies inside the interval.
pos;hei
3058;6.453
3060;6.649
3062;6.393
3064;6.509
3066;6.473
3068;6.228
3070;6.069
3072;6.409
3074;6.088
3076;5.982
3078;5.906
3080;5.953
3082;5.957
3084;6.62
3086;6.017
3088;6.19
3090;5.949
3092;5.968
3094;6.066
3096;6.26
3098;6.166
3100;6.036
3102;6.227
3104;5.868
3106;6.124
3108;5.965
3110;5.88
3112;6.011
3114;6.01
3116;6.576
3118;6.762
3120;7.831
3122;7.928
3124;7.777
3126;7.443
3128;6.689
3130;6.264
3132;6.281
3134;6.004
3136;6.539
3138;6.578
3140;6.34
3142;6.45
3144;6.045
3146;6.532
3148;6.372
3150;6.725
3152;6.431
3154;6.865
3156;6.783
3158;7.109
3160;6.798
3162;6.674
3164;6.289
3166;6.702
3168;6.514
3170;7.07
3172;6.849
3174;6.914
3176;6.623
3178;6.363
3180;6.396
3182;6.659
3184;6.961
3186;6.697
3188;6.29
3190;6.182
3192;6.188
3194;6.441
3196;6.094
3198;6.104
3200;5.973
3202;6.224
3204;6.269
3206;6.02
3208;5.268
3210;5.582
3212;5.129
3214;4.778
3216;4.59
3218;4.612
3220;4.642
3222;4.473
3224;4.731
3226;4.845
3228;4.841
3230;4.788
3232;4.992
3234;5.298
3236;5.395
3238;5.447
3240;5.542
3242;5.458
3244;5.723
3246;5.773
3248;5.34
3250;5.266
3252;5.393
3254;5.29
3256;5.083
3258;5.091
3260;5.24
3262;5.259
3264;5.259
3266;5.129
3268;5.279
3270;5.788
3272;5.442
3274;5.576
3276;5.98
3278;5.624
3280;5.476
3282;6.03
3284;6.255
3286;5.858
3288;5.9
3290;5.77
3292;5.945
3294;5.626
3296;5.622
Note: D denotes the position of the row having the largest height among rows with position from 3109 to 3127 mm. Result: 3122 mm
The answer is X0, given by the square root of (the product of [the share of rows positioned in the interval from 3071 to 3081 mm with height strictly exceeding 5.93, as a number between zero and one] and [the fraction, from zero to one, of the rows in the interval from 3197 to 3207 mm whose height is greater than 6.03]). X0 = 0.7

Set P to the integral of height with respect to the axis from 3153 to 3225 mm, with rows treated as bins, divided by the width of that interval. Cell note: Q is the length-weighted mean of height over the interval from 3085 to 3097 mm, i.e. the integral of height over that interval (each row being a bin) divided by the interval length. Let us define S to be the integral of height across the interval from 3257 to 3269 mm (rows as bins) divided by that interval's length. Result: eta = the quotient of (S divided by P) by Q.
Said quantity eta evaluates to 0.140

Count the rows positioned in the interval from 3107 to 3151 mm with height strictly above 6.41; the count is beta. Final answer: 12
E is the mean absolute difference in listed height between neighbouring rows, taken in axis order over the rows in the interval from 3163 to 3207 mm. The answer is 0.22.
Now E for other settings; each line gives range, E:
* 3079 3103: 0.22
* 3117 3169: 0.32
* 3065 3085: 0.22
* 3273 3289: 0.30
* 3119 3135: 0.29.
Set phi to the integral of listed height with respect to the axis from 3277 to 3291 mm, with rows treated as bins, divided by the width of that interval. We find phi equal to 5.8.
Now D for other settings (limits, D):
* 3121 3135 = 3122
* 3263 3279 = 3276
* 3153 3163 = 3158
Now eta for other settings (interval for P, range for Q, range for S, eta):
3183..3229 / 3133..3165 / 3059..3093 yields 0.169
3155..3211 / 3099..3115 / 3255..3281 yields 0.140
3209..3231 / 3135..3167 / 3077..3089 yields 0.193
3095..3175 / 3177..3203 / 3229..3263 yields 0.127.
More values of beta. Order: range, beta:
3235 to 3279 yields 0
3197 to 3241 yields 0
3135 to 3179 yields 17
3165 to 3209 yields 10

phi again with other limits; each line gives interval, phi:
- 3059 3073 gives 6.4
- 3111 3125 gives 7.0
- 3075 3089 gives 6.1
